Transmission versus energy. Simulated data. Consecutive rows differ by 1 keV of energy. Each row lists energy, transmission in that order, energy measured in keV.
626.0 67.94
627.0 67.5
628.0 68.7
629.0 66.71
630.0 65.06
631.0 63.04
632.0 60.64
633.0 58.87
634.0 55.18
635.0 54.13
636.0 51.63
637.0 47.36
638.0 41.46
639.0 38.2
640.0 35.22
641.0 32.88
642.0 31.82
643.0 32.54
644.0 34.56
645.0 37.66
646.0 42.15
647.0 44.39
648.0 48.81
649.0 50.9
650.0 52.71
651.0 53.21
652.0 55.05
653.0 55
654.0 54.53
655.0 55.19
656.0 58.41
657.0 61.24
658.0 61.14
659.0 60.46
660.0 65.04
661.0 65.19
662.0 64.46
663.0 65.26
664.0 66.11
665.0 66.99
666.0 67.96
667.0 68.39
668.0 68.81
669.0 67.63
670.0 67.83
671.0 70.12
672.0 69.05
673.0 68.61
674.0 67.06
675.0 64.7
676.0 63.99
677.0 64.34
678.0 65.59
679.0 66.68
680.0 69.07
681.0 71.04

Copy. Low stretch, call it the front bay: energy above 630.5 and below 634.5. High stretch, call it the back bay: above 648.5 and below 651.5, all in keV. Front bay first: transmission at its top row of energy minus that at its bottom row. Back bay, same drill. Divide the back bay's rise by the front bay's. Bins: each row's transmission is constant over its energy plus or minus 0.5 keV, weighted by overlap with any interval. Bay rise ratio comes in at -0.29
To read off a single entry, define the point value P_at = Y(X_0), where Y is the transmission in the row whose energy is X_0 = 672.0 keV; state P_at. 69.05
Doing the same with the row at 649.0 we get 50.9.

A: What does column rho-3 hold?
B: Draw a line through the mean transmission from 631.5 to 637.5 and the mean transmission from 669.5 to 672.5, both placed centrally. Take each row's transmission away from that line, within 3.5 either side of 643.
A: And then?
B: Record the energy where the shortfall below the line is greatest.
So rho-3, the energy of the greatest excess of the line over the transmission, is 642.0 keV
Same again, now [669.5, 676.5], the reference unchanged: 676.0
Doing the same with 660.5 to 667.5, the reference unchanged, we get 662.0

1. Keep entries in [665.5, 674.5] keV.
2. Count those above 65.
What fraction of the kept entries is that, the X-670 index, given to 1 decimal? 1.0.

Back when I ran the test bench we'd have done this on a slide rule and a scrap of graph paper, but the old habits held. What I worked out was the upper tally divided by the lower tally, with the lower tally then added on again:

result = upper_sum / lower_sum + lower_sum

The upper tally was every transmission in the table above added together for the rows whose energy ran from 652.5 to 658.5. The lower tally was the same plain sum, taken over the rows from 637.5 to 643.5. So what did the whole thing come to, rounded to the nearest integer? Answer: 214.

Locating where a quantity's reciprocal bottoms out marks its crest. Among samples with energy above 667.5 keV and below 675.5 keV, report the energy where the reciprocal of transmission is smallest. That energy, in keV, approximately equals 671.0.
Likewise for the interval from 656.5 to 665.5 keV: 665.0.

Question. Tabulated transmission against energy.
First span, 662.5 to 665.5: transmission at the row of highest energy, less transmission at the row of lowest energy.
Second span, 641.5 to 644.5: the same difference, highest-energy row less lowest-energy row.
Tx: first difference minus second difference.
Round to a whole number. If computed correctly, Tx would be -1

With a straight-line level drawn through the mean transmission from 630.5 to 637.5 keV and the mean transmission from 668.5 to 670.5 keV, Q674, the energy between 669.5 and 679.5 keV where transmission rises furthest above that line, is 671.0 keV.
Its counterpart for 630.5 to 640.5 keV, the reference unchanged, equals 631.0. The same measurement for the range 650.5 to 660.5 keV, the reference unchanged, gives 660.0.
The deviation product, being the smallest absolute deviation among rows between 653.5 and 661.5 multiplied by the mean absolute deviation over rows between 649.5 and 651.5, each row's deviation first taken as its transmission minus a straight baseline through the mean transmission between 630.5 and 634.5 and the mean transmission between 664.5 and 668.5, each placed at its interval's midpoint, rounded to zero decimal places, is 15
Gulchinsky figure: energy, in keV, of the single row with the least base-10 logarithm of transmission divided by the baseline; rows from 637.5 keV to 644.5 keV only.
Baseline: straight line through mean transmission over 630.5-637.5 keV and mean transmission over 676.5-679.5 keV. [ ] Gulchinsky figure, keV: 642.0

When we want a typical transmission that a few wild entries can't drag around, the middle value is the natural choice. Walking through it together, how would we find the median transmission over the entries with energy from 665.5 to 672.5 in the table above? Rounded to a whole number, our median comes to 68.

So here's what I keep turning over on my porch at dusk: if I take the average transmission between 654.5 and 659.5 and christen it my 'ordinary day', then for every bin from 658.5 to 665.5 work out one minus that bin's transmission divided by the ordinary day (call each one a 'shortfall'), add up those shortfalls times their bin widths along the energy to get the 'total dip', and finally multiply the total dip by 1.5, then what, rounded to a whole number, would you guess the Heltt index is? -1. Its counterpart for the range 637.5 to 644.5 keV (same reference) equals 4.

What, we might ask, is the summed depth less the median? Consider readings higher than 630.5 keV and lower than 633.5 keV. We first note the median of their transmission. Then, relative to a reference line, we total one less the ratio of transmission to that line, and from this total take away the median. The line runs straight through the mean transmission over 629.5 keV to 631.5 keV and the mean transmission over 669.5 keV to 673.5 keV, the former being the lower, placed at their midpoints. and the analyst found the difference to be -60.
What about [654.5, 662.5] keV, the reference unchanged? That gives -60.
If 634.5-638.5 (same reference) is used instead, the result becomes -49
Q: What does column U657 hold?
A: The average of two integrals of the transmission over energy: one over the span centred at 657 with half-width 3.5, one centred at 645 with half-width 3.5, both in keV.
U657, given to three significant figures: 344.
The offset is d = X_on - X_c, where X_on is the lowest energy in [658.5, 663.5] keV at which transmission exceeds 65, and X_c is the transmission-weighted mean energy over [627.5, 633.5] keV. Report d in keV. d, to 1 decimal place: 29.6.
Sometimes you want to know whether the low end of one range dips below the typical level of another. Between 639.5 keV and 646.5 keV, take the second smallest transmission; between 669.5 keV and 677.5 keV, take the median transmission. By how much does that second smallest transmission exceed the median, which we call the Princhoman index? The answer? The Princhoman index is -35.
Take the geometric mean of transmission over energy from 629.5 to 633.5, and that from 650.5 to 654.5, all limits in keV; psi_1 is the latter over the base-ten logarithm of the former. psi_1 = 30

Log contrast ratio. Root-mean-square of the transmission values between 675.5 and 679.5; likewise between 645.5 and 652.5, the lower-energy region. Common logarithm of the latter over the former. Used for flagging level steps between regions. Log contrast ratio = -0.12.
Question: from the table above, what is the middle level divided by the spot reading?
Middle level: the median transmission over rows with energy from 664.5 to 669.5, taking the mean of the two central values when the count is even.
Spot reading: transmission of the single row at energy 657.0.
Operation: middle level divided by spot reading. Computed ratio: 1.11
